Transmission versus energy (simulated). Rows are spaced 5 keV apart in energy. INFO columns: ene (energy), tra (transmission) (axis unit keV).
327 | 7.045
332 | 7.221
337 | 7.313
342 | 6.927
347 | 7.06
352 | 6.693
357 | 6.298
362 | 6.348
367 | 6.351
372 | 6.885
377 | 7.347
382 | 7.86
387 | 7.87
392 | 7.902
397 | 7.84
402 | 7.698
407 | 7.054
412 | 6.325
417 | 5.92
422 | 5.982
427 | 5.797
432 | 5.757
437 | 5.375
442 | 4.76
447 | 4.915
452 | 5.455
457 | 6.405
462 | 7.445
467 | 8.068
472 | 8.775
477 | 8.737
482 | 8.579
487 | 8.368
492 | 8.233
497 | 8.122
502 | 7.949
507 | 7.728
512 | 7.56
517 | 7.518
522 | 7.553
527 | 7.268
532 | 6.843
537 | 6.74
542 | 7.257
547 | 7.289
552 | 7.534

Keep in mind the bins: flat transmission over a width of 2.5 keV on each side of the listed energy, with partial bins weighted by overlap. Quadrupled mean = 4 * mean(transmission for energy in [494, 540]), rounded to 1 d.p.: 29.9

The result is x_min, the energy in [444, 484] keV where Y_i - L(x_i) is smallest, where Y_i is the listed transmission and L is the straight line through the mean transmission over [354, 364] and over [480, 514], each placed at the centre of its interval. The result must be 447 keV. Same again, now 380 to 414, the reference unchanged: 412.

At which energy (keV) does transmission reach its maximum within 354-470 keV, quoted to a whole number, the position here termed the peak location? 467 keV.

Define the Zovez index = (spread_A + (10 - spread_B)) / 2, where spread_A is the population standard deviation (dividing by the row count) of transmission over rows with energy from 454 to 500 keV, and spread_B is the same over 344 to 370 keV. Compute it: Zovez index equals 5.2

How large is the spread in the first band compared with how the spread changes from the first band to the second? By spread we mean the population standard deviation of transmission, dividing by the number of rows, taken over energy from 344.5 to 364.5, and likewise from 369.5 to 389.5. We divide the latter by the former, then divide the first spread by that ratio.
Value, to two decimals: 0.23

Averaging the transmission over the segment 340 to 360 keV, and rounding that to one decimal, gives 6.7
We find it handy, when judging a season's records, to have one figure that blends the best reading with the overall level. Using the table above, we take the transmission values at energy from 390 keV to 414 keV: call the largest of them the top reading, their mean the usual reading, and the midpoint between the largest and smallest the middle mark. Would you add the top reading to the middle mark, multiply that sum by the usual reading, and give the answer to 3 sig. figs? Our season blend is 111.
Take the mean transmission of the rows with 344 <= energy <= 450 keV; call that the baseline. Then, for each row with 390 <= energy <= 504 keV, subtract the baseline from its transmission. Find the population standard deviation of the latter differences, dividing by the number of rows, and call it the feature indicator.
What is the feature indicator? 1.3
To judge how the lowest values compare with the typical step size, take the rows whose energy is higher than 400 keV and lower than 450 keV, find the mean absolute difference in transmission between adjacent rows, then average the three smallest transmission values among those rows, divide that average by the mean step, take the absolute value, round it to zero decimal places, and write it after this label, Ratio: 14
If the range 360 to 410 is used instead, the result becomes 24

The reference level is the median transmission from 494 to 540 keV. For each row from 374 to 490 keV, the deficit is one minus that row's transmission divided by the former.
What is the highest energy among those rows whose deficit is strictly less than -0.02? 487 keV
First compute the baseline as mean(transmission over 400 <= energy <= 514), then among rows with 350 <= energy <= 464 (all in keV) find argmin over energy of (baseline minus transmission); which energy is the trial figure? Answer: 392 keV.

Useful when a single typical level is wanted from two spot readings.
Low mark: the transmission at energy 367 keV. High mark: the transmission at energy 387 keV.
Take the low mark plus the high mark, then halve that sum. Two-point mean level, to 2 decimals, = 7.11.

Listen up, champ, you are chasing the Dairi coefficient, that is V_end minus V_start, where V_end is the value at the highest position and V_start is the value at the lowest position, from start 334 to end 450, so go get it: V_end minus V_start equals -2.4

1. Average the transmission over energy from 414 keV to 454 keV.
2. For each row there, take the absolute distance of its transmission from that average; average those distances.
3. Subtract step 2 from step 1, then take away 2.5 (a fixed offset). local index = 2.6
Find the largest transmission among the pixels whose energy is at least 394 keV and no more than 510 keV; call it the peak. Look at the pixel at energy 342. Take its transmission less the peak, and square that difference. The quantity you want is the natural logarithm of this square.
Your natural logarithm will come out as 1.2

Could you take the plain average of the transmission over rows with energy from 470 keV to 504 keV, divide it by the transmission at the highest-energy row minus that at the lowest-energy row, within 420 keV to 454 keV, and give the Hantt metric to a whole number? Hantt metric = -16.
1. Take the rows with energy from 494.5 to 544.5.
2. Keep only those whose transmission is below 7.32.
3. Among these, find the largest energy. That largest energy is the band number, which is 542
